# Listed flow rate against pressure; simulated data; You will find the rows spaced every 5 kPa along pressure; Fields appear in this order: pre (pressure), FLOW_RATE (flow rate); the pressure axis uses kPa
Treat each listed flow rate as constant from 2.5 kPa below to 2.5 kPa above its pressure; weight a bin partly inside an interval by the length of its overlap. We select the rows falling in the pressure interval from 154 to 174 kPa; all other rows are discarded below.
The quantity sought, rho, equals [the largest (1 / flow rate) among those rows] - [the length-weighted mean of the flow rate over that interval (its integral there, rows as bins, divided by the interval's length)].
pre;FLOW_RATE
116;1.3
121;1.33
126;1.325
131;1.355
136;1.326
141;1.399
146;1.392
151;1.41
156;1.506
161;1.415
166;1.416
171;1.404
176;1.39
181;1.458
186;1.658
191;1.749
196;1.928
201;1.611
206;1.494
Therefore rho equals -0.72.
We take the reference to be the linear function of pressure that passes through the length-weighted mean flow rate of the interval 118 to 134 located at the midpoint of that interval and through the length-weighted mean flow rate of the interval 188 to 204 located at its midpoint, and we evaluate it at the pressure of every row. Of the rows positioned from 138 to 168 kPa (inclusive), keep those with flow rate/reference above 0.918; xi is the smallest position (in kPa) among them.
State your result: 141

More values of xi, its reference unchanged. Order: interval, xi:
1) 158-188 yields 186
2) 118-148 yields 121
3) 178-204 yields 186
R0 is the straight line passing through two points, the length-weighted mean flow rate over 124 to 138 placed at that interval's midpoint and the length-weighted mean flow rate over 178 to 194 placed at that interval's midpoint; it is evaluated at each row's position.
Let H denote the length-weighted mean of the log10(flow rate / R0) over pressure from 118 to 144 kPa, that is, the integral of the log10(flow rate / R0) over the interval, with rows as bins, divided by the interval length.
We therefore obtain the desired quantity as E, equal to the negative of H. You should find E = -0.004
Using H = 0.004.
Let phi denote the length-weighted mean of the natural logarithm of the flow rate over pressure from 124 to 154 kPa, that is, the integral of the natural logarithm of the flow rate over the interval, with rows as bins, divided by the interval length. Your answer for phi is 0.32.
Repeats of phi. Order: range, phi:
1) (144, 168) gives 0.36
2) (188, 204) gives 0.56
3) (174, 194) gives 0.45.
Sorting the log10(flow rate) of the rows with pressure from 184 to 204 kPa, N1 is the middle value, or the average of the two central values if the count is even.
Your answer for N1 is 0.2312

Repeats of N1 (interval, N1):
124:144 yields 0.1272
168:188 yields 0.1556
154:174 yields 0.1509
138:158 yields 0.1475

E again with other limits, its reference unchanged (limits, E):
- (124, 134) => -0.005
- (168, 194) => 0.019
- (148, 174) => 0.019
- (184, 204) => -0.016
